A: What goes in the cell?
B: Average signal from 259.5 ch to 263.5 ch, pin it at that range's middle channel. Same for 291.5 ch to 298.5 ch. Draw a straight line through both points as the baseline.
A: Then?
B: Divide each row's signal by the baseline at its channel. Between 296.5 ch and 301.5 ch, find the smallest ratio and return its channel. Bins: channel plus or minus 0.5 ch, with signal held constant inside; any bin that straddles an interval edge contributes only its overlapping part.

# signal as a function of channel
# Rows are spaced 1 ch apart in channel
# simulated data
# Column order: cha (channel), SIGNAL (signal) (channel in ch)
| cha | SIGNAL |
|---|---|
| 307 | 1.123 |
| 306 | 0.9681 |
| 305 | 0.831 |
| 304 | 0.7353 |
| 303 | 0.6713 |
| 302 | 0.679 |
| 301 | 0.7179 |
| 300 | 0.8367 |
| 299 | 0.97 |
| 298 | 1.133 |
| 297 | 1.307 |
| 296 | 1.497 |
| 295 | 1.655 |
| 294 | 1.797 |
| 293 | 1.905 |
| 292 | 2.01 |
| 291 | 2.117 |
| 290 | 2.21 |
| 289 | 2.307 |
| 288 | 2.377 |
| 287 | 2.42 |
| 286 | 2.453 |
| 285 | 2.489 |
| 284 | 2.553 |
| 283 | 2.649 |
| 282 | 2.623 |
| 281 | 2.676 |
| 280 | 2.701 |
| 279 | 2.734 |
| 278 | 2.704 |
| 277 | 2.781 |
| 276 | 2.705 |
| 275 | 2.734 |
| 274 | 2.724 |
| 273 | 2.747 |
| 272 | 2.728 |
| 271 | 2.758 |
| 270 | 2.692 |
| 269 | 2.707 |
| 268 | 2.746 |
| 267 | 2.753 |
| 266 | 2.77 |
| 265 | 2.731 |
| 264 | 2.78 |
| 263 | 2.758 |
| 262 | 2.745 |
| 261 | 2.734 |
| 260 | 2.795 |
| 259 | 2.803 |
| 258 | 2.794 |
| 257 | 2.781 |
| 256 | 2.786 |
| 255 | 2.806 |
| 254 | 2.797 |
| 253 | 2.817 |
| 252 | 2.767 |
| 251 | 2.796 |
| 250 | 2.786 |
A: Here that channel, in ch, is 301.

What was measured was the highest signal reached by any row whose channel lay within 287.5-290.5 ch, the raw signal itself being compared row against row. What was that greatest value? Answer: 2.377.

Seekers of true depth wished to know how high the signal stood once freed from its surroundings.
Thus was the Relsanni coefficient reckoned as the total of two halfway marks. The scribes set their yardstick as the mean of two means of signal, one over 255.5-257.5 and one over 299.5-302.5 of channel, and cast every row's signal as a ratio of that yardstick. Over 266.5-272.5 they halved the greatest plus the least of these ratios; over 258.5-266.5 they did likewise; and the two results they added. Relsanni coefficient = 3.11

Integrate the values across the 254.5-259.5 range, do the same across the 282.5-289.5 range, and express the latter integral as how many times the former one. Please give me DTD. 1.2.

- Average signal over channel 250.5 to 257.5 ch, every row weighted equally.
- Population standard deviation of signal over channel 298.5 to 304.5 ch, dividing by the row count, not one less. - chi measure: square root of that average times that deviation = 0.54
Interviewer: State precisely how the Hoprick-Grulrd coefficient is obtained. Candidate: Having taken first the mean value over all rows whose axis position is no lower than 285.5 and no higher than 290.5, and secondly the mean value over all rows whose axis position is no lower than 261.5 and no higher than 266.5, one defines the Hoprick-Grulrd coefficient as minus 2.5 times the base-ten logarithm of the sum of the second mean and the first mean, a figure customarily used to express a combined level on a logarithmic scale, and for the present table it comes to -1.8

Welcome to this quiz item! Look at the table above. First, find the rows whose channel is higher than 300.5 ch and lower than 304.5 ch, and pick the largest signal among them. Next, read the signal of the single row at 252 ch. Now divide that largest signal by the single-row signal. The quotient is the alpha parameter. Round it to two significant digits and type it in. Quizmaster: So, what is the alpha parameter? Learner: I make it 0.27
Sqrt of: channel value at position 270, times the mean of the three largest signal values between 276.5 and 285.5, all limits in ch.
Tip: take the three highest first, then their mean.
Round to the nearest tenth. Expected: 2.7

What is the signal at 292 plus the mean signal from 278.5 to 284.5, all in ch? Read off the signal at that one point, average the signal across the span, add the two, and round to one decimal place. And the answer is 4.7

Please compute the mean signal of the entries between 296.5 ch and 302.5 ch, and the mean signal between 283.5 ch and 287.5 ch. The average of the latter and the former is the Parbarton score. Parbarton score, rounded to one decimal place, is 1.7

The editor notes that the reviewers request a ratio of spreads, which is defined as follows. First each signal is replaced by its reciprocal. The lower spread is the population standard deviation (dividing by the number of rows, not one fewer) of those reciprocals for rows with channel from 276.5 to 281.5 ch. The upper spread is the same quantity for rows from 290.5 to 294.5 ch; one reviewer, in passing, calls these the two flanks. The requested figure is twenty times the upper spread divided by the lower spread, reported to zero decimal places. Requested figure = 130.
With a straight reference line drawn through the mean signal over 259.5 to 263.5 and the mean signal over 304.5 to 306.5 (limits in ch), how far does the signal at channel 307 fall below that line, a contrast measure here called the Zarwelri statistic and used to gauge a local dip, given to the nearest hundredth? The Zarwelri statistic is -0.29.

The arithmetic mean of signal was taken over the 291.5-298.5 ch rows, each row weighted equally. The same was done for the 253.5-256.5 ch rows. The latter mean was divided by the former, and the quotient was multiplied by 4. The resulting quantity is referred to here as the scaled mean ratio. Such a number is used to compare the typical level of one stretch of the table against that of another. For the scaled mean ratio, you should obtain 6.9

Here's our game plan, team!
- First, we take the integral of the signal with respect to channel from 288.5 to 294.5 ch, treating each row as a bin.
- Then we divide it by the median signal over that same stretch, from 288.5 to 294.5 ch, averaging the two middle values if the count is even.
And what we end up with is 6.0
